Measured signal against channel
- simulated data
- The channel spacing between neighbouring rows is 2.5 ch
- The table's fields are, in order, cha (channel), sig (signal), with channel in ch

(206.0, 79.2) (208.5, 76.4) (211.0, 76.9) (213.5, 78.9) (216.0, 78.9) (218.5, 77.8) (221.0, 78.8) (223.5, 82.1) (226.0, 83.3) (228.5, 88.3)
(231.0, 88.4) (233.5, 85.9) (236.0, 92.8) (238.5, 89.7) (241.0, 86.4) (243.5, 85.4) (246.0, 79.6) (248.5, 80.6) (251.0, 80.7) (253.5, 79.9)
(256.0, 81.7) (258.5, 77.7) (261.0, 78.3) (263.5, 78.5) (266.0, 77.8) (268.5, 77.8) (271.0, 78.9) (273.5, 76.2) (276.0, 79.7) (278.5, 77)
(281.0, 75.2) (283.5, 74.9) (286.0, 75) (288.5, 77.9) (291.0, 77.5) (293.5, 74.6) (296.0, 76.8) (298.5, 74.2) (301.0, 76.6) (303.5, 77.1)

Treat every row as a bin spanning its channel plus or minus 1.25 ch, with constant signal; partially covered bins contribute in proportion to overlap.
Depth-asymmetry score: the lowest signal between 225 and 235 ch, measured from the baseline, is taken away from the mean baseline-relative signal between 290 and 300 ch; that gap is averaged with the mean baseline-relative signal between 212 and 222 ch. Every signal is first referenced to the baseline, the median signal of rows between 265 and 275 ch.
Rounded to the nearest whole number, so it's -3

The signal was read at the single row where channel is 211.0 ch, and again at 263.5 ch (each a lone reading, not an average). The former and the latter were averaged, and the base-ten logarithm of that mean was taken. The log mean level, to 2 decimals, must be 1.89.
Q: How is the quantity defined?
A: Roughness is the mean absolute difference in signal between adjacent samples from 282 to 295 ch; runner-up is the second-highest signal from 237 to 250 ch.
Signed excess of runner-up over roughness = 84.8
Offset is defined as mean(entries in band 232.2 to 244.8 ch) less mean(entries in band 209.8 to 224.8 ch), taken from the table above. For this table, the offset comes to 9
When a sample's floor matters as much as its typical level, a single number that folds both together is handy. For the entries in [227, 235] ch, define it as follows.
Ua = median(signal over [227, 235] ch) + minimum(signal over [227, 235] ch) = 174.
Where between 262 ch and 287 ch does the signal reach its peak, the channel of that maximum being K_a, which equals 276.0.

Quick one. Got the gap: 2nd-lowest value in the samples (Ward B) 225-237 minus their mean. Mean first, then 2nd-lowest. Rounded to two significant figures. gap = -1.8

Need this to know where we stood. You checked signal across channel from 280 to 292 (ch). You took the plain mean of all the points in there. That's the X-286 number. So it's 76.1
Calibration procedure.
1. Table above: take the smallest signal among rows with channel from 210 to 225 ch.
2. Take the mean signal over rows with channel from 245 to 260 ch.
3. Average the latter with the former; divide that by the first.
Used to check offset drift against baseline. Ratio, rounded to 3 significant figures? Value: 1.02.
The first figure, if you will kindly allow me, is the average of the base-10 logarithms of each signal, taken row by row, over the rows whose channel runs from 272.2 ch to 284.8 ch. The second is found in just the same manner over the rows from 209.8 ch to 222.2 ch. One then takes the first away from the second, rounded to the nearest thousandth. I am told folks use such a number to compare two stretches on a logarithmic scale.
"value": 0.009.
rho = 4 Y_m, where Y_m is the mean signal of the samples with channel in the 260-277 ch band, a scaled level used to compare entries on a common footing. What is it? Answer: 313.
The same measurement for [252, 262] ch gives 318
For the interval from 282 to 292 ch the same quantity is 305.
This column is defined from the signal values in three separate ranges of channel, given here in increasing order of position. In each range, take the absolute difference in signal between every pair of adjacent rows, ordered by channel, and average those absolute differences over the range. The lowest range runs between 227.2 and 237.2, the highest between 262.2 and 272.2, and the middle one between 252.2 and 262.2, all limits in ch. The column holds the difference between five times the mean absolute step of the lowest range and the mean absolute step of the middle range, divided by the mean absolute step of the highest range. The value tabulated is 23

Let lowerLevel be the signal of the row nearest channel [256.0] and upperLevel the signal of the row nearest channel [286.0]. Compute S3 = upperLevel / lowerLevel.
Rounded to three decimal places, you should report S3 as 0.918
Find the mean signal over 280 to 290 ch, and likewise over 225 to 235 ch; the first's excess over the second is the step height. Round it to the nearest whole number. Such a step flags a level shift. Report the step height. -11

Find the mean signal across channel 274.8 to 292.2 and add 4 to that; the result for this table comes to 81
